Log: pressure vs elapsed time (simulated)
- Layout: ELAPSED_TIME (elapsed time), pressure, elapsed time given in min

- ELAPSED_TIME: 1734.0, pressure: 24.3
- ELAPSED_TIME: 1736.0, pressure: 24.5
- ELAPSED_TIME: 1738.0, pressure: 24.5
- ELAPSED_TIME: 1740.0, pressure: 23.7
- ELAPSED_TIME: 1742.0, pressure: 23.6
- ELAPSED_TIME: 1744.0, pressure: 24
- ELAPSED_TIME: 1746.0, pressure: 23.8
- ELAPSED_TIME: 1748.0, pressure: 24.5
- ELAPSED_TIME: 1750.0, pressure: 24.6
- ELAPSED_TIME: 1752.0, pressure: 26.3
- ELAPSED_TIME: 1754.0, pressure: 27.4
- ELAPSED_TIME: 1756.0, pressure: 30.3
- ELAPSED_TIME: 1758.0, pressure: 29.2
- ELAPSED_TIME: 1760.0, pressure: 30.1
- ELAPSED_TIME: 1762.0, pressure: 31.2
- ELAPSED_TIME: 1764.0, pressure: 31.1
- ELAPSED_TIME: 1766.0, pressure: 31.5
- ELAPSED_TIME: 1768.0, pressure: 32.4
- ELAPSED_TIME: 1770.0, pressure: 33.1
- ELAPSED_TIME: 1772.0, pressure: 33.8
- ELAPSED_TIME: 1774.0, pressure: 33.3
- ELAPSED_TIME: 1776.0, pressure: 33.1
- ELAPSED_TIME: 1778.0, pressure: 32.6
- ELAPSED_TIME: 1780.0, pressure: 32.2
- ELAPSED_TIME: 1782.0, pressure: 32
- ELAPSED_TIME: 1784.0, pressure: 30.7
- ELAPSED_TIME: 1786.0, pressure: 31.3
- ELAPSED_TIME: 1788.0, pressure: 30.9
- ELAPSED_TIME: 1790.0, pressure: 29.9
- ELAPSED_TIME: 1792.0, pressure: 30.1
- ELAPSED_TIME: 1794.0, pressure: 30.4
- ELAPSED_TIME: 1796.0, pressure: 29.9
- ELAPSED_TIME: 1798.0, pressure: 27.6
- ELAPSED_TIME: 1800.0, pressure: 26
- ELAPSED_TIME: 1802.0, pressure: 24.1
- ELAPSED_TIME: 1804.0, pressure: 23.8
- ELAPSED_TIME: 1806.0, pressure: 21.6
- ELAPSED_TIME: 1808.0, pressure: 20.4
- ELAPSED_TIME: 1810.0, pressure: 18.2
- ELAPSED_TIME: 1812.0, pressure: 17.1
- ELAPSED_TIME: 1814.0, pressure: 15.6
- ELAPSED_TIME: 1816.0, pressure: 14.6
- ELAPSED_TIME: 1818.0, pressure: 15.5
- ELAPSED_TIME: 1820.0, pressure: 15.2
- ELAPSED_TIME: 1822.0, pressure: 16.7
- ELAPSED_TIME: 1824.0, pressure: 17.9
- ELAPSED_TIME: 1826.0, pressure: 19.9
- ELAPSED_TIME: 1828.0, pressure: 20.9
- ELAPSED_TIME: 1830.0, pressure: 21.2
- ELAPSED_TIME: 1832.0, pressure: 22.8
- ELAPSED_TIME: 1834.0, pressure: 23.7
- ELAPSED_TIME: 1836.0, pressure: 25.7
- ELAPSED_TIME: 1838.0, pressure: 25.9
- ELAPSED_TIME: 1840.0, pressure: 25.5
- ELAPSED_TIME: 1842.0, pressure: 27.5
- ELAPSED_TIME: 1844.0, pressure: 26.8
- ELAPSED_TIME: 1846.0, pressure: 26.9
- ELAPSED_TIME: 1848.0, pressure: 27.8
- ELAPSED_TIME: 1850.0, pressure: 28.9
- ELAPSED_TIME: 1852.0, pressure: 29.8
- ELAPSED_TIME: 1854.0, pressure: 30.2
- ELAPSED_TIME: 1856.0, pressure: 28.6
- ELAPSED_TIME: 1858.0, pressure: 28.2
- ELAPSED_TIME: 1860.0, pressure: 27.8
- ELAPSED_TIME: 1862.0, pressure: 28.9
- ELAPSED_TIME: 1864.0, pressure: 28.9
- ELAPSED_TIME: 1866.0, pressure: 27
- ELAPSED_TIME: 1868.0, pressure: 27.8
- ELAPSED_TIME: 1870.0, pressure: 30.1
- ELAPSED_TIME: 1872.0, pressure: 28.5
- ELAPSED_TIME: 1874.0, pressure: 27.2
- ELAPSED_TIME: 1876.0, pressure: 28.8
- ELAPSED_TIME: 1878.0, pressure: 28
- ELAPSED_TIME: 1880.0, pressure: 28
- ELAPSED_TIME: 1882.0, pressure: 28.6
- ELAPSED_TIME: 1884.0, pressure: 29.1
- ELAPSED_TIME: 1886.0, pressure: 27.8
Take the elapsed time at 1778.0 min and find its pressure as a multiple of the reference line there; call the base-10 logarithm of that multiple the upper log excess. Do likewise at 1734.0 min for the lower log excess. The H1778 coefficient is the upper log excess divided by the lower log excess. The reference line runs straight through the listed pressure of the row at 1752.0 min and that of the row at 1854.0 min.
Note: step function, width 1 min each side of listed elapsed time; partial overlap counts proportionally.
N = -3.4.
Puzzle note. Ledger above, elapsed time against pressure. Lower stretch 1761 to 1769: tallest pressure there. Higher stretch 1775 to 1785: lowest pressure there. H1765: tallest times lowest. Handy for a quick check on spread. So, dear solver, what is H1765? 995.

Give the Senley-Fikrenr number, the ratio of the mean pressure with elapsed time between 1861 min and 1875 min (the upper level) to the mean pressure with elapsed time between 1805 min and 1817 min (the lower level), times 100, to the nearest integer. 158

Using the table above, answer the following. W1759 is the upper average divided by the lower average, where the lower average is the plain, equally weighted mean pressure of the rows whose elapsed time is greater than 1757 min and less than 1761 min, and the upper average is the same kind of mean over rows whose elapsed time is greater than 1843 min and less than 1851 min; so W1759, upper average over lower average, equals 0.93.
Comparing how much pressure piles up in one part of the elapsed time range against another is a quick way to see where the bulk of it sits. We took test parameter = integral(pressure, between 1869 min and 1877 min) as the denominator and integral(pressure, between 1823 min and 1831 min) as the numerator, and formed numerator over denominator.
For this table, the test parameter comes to 0.70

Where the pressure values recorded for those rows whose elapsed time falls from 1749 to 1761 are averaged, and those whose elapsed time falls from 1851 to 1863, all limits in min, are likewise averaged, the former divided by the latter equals 1.0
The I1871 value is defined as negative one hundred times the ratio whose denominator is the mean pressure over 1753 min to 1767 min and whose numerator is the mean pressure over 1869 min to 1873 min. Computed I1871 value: -97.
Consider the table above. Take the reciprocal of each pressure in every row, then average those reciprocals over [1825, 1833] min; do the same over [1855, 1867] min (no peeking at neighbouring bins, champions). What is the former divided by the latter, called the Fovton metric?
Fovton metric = 1.3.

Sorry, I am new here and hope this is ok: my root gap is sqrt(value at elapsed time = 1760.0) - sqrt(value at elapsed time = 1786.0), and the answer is -0.11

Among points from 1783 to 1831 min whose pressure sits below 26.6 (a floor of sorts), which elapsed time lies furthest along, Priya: 1830.0 min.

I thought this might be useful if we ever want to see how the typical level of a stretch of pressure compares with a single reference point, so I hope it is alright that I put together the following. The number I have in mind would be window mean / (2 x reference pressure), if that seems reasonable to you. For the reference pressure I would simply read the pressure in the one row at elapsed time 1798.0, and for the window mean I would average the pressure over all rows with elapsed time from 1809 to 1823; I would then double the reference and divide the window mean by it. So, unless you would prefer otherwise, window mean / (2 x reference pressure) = 0.29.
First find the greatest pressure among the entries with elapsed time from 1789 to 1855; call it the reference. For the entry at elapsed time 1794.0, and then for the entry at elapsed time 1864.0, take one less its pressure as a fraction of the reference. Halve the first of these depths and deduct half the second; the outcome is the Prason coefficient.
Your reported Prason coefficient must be -0.02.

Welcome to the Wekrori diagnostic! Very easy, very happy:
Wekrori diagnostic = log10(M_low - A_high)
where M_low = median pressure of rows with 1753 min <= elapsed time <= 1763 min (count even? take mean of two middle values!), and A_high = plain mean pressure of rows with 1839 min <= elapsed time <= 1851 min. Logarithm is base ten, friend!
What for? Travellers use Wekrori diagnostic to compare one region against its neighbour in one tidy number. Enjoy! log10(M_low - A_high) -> 0.46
